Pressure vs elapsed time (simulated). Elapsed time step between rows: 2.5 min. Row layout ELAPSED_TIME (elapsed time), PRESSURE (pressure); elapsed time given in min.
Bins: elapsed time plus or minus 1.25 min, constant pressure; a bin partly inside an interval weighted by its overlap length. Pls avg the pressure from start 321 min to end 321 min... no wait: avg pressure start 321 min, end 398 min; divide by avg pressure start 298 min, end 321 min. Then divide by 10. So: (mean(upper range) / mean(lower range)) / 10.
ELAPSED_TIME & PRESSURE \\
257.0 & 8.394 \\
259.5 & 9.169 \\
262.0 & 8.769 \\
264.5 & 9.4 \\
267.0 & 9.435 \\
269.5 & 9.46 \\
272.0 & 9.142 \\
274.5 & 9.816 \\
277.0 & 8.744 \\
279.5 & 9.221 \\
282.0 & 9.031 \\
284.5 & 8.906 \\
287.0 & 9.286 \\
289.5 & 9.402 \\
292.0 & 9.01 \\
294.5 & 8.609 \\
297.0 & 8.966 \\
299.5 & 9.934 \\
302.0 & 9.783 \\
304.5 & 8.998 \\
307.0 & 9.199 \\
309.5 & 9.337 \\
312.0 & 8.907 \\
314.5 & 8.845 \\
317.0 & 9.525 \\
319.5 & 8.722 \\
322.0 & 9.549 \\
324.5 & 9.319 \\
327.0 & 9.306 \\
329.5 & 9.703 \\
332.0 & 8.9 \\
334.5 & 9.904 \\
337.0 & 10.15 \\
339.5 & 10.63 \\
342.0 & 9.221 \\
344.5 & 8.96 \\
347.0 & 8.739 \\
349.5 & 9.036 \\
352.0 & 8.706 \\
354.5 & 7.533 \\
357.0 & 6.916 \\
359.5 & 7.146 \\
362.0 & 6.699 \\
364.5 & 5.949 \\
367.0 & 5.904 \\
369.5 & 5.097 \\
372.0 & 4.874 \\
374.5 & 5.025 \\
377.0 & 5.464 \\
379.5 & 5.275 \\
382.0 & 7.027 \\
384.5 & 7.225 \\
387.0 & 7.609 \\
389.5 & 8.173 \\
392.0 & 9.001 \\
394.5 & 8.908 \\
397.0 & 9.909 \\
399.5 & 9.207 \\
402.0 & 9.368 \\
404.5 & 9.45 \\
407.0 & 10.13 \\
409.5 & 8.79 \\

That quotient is 0.086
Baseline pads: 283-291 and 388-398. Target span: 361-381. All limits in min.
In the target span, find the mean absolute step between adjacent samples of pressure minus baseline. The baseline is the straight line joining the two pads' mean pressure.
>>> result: 0.37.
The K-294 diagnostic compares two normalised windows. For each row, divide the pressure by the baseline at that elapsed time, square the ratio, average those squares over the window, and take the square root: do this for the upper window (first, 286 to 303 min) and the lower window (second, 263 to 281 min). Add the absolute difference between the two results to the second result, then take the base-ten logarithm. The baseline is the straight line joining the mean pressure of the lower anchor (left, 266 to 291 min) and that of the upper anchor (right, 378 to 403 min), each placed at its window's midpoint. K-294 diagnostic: 0.010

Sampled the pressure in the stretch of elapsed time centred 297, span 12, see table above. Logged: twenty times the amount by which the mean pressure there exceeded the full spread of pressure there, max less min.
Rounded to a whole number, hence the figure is 159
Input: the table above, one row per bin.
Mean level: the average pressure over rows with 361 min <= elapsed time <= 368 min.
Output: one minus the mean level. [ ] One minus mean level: -5.18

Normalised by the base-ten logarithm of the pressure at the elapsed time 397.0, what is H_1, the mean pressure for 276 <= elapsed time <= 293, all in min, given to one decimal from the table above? 9.1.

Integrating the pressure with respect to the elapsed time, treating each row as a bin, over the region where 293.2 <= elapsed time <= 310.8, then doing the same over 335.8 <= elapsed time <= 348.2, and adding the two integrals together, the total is 281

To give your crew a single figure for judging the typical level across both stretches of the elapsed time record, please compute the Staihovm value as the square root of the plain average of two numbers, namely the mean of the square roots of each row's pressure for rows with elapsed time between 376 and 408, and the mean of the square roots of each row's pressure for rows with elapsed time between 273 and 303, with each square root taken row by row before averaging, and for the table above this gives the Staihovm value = 1.72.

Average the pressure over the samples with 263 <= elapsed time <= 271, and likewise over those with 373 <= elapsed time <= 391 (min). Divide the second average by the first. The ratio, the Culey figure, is 0.7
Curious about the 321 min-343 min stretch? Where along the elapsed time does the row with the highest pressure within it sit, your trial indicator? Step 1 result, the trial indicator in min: 339.5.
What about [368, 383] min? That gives 382.0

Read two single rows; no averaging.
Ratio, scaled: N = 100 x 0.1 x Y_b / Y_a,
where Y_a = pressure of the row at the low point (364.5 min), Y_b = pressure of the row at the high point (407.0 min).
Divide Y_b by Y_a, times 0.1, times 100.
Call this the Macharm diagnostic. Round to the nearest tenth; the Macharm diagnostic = 17.0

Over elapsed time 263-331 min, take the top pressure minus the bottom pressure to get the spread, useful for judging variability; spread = 1.3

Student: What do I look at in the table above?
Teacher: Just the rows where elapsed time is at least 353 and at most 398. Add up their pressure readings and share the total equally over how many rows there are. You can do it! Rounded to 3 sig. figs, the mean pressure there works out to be 6.87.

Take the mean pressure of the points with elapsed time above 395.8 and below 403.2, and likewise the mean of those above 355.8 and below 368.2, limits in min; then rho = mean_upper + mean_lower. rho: 16.0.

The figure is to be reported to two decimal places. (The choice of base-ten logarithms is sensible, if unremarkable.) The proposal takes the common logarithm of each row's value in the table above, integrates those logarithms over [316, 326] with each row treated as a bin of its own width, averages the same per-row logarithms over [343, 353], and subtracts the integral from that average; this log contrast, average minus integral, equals -8.72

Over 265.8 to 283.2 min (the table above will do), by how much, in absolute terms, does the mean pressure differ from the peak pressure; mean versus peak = 0.6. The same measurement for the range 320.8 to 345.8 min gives 1.1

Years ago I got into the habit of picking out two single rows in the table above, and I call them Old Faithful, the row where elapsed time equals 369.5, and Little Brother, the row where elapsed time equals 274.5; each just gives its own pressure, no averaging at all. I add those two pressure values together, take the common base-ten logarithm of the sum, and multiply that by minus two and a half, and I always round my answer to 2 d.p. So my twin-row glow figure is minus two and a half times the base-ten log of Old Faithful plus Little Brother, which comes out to -2.93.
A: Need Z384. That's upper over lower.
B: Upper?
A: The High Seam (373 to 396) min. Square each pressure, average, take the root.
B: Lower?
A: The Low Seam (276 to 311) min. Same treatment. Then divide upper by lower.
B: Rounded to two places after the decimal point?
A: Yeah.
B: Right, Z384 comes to 0.79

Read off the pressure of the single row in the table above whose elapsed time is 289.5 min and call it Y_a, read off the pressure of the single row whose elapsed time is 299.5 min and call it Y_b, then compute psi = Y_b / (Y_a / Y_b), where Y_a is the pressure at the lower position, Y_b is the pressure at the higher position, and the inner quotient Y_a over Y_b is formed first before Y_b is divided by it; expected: 10.5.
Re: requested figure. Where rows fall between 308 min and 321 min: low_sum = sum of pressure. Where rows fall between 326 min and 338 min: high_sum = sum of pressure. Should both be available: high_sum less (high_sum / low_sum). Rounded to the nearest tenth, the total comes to 46.9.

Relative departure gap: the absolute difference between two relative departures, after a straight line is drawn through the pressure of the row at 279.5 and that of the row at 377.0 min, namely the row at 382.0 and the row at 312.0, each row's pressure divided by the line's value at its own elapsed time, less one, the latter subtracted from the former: 0.22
